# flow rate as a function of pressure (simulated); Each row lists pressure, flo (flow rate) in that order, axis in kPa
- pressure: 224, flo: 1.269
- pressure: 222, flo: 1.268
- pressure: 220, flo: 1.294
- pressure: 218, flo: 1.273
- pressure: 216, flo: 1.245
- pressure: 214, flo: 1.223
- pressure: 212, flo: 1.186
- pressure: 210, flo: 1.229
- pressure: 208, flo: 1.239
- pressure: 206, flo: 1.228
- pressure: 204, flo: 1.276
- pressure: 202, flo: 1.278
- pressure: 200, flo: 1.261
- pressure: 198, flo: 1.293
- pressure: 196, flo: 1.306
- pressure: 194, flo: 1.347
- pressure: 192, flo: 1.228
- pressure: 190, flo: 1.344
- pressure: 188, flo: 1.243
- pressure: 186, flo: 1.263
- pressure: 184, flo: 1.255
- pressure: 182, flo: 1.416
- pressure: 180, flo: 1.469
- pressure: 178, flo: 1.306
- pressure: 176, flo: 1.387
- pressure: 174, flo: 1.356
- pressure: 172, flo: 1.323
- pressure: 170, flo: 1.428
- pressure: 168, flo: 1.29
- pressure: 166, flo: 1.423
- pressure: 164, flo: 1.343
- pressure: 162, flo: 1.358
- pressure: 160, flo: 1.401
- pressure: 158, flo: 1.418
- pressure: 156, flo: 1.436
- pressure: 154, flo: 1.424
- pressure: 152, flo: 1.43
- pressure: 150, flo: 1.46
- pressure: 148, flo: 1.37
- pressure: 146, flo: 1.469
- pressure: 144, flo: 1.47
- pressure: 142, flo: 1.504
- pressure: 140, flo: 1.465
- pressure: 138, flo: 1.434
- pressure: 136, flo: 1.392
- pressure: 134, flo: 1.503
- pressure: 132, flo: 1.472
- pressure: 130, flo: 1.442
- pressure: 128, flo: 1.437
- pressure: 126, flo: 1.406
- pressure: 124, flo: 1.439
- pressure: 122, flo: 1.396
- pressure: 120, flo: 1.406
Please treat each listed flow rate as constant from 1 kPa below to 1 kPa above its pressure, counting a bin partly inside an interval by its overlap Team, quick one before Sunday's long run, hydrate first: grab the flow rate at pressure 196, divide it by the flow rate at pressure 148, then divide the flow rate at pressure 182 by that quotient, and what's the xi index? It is 1.49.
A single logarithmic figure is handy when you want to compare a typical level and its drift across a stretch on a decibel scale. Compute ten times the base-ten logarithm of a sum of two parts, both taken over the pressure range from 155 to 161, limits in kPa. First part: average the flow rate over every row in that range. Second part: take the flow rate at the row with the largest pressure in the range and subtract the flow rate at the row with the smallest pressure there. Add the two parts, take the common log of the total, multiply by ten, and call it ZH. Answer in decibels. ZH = 1.4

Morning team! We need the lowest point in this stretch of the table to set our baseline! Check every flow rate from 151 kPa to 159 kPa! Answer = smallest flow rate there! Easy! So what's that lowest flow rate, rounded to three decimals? 1.418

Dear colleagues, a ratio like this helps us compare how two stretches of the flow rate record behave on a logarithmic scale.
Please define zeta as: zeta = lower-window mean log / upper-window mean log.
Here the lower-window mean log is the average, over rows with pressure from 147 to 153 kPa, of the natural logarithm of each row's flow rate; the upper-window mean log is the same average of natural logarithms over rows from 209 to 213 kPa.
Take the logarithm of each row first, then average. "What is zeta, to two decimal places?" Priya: 1.86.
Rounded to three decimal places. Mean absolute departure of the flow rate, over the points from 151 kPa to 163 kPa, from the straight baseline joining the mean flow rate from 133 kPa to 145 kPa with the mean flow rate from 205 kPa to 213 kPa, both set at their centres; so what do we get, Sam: 0.020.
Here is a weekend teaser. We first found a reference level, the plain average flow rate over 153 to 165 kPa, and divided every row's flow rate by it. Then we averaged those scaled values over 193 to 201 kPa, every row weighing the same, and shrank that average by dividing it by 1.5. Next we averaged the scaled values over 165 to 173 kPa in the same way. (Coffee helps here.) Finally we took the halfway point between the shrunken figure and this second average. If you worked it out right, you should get 0.800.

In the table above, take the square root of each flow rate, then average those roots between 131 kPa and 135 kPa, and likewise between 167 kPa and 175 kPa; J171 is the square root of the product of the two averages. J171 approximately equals 1.19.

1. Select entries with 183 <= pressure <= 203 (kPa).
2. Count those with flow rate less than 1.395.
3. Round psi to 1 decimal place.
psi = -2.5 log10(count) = -2.5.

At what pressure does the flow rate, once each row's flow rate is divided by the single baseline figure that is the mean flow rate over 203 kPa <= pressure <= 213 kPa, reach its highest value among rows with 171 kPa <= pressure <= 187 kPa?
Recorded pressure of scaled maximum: 180 kPa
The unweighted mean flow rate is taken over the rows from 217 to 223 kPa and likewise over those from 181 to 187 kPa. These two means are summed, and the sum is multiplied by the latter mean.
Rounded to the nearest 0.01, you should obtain 3.40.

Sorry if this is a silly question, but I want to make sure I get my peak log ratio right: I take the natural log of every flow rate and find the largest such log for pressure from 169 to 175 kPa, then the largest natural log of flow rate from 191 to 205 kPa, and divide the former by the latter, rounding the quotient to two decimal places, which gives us 1.20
